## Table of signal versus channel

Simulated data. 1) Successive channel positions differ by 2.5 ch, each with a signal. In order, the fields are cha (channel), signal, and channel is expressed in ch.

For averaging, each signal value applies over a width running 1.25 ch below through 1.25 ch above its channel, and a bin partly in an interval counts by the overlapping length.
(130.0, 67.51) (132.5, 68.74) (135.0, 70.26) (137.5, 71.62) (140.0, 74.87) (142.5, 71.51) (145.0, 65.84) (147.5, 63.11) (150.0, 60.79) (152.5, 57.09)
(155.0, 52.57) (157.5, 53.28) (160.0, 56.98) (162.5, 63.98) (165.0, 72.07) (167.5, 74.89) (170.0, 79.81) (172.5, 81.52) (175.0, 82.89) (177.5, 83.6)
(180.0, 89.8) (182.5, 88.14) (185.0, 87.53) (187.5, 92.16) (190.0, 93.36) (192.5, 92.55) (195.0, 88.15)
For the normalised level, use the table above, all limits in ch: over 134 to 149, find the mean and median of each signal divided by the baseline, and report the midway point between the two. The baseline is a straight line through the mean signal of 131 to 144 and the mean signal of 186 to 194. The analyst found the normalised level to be 0.97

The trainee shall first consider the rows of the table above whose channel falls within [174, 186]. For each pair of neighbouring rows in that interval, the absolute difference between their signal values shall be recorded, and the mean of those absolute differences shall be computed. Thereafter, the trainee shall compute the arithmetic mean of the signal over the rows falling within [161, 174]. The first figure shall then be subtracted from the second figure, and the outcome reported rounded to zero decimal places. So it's 72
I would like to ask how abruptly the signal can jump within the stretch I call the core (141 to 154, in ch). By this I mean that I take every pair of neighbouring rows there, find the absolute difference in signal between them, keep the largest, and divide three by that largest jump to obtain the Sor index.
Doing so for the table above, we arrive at 0.529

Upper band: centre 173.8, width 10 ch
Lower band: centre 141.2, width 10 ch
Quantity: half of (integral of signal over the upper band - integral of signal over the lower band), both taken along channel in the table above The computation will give 55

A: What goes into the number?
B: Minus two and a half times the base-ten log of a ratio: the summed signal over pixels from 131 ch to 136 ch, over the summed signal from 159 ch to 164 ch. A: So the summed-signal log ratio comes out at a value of -0.15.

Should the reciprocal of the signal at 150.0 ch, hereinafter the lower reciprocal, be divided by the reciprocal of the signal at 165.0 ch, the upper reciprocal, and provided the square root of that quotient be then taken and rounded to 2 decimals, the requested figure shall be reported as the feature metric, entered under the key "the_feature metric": 1.09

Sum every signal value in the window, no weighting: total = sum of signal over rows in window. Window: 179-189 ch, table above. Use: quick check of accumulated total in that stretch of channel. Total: 358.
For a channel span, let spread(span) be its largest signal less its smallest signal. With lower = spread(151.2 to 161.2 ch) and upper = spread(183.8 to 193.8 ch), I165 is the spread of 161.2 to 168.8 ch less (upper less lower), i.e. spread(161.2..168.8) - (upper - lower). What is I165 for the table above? 10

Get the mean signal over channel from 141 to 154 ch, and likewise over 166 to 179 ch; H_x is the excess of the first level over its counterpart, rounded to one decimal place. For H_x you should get -16.9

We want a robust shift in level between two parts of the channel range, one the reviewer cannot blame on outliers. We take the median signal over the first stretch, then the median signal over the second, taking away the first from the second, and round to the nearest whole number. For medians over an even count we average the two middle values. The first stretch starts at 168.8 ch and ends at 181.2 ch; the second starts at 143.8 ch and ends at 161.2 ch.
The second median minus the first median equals -26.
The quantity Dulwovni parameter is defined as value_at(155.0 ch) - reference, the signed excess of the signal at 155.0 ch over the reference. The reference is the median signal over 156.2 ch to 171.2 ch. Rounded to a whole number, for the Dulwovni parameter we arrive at -15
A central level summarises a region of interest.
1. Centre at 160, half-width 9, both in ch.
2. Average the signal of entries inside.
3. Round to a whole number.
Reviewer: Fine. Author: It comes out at 62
